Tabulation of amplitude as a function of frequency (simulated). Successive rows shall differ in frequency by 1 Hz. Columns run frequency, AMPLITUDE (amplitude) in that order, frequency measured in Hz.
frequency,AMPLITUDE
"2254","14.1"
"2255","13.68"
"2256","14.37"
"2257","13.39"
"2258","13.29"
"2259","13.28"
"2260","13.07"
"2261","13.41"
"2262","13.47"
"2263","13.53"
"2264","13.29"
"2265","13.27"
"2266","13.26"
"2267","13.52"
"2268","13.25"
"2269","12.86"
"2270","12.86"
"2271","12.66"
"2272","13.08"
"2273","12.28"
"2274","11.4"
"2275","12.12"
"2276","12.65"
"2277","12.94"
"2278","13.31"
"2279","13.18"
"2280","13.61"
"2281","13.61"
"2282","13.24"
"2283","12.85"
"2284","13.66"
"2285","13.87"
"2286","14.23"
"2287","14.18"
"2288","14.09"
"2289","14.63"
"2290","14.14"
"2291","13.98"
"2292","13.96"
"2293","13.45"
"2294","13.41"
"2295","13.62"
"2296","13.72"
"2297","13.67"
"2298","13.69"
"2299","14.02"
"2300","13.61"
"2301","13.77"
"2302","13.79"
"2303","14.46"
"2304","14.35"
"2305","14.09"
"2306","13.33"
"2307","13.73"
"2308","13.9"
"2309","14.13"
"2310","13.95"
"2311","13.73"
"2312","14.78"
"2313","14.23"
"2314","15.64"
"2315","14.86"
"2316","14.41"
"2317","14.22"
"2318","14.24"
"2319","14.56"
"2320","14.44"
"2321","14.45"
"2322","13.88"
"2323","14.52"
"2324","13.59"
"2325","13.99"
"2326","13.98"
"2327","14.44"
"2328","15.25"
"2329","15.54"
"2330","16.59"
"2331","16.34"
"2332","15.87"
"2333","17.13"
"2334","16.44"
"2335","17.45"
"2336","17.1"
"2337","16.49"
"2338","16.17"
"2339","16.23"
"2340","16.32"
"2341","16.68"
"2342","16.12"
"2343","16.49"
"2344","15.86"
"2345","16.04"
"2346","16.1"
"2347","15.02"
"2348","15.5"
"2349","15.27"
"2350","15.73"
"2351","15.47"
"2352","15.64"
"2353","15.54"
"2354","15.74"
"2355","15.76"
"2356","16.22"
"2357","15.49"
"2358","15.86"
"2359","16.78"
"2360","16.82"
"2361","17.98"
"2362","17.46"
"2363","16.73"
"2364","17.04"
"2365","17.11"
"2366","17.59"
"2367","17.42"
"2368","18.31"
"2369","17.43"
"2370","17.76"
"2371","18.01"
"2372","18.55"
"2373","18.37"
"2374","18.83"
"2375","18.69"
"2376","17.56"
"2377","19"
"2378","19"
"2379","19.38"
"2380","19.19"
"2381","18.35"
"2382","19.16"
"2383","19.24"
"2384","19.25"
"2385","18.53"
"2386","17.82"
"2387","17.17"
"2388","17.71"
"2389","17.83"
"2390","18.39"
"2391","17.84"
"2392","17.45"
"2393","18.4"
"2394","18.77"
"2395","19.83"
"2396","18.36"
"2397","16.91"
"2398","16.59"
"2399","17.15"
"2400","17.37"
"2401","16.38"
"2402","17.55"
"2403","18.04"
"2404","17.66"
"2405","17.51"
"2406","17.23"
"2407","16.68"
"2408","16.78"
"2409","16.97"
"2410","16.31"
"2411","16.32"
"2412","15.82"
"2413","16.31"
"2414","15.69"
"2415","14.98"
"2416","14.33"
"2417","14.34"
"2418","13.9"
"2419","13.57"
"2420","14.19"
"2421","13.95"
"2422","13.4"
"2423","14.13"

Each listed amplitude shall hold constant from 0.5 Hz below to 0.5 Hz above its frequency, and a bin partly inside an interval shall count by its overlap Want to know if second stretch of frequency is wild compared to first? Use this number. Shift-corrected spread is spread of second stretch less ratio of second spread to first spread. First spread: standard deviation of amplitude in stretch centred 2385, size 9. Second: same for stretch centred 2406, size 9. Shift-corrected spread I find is -0.2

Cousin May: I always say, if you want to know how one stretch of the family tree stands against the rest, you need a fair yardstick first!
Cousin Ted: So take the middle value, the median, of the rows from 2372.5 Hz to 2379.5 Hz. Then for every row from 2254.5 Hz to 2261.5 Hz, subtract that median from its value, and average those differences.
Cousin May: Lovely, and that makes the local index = -5.3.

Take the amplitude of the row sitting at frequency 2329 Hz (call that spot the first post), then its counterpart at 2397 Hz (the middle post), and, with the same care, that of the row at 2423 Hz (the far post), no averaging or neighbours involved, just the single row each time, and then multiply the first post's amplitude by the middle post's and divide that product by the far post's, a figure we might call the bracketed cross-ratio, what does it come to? 18.6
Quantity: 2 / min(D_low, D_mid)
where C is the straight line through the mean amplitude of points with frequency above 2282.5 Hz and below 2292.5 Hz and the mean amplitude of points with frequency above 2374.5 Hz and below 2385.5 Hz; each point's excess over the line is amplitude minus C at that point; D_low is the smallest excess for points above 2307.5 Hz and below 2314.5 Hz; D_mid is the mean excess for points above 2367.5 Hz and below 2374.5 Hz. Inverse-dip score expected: -1.36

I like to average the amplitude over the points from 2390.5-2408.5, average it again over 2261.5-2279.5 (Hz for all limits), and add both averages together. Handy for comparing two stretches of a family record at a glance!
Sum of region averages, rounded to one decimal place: 30.5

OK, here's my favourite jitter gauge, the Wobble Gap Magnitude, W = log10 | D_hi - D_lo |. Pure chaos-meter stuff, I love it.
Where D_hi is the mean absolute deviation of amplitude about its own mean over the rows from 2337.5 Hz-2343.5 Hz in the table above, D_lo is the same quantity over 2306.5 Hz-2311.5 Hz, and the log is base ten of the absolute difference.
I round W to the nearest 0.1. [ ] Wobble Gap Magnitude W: -1.4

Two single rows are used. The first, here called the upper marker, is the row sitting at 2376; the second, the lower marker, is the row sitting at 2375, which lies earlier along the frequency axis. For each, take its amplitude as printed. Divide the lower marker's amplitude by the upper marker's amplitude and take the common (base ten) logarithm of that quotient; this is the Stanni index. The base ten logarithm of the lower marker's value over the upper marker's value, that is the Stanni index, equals 0.03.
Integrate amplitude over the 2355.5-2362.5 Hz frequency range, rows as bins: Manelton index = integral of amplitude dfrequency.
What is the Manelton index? 117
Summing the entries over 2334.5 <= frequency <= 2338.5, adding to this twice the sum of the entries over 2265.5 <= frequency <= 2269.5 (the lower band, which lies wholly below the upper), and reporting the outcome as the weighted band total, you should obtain 173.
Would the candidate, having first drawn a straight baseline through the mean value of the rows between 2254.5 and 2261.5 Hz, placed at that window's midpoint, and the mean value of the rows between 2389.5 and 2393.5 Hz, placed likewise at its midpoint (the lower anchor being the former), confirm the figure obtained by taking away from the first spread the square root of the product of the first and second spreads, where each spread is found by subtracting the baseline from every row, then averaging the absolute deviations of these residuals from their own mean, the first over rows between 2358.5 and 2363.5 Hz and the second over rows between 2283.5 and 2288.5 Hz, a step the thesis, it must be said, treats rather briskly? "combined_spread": 0.18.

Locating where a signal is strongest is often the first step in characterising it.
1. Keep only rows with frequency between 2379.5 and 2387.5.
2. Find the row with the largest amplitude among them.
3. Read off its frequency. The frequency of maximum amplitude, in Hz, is 2384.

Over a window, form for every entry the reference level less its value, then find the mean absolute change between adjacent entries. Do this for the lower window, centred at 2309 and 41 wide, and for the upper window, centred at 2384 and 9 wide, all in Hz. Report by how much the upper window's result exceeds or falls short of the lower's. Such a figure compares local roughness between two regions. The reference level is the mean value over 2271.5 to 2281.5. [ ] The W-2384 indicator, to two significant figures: 0.18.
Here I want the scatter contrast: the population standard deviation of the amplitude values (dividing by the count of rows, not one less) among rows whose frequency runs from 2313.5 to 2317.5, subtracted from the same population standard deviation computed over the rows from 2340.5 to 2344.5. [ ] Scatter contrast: -0.23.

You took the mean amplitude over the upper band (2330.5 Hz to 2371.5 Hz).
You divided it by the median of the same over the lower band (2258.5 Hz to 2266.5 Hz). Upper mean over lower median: 1.24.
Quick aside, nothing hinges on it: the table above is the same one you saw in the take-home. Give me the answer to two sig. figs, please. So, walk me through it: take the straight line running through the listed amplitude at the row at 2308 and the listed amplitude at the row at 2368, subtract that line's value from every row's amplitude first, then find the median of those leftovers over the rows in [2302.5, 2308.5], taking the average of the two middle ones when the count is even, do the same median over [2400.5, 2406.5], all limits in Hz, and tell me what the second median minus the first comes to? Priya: -3.6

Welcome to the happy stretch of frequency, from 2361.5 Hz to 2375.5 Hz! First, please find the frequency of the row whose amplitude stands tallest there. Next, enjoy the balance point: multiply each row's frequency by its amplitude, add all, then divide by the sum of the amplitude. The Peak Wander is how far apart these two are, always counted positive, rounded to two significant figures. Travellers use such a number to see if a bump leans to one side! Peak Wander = 5.4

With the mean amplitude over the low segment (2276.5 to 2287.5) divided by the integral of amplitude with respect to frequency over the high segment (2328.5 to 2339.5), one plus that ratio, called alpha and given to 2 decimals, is 1.07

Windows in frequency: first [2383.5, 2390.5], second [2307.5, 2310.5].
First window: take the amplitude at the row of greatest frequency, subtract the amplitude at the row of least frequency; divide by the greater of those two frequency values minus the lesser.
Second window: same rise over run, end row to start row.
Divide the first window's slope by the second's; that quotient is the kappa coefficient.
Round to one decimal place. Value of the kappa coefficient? -5.7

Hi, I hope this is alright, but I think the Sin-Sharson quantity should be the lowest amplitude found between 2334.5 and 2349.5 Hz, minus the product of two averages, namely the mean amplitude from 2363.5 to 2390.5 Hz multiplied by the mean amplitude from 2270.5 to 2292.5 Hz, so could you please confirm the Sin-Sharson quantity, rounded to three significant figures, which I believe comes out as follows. -229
